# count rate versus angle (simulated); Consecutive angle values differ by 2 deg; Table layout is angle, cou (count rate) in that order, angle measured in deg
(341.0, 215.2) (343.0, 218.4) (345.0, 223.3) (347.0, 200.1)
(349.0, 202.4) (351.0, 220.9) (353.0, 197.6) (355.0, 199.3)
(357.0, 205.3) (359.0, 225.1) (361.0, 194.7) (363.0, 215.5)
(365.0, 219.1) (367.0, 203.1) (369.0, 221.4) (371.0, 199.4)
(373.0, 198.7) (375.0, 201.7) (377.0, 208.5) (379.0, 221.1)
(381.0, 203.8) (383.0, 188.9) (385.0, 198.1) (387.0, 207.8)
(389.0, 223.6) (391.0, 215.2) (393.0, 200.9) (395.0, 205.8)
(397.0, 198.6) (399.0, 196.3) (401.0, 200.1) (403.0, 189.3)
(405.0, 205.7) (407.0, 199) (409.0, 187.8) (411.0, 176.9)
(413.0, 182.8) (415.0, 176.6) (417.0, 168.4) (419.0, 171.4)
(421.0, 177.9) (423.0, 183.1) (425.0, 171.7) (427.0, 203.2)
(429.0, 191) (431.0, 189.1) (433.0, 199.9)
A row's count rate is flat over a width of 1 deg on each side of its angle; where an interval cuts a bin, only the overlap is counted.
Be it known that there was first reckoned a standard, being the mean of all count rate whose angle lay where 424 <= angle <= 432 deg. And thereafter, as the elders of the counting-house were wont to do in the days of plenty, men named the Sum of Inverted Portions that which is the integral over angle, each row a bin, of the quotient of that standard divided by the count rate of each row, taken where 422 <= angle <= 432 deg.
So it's 10.1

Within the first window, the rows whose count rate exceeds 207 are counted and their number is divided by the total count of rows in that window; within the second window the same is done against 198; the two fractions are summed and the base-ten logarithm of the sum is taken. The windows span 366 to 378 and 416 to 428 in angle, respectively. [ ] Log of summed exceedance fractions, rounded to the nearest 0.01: -0.30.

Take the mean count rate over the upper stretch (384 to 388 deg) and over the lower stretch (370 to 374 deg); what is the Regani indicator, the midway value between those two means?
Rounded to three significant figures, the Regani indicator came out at 201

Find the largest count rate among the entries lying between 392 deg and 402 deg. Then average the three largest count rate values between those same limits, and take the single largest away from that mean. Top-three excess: -3.5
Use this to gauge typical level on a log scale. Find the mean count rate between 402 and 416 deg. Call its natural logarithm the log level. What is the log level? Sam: 5.238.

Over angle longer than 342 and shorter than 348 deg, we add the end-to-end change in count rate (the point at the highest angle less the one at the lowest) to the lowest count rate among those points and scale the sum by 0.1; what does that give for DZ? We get 18.2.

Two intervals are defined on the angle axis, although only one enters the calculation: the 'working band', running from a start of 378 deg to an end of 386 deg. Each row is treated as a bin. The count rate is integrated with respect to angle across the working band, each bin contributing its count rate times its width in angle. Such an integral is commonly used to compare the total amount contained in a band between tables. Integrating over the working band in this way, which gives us 1624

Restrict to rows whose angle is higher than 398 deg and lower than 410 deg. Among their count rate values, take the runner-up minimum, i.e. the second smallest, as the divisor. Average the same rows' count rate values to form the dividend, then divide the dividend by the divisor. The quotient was 1.04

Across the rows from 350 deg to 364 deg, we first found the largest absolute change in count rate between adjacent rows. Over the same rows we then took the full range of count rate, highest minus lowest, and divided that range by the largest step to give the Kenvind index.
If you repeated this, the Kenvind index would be 1.00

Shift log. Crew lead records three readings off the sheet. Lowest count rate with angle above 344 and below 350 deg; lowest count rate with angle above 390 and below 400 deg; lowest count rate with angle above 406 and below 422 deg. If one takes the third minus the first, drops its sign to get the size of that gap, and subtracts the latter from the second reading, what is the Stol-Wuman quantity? 165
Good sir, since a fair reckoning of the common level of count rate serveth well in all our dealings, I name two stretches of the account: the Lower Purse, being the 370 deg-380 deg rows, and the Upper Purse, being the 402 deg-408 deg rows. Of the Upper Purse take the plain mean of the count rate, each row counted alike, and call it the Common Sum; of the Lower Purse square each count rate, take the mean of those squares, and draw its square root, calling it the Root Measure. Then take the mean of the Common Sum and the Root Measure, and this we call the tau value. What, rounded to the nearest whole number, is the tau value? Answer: 202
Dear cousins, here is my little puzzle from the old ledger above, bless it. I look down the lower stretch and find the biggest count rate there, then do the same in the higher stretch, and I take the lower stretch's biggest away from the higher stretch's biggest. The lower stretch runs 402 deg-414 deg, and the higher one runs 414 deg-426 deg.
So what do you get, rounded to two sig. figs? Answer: -23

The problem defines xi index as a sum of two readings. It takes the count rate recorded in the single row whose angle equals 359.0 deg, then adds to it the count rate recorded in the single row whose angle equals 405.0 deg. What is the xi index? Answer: 431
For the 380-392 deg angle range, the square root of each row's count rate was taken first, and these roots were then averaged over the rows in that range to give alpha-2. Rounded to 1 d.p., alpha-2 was 14.4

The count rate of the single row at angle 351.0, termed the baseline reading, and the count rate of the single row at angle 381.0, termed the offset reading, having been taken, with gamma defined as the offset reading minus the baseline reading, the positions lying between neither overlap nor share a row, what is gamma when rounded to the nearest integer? -17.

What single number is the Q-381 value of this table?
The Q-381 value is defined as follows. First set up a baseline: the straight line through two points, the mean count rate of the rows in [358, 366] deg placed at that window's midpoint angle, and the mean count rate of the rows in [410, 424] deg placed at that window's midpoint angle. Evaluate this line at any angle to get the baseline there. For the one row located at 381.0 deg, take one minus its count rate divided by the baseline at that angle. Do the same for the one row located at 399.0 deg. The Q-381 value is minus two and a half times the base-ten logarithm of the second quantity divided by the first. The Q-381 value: -1.1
